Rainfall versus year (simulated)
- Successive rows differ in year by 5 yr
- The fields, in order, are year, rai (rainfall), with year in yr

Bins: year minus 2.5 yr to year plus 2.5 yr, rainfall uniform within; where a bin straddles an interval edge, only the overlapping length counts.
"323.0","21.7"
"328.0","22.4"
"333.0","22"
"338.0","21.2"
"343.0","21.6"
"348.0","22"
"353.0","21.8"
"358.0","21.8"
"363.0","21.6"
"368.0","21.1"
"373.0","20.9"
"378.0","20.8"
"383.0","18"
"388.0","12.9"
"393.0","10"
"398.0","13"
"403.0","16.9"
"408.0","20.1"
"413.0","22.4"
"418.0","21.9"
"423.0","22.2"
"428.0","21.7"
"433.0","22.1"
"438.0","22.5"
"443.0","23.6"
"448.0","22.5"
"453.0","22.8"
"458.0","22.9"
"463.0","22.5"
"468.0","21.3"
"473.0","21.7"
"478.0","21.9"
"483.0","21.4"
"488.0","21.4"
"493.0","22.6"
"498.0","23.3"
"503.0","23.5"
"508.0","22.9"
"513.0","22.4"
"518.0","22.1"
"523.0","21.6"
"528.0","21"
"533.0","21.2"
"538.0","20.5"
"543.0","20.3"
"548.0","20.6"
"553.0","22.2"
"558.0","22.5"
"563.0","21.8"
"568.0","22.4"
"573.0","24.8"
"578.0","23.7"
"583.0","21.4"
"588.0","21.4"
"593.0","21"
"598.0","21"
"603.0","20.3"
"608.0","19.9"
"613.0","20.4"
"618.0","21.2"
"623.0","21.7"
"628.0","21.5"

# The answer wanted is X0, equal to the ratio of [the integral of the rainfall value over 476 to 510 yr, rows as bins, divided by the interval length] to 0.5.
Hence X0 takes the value 44.9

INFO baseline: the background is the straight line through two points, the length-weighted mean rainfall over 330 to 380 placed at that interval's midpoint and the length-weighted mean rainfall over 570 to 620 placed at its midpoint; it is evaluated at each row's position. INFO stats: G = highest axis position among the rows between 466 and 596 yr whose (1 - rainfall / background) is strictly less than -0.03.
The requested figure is 578.0 yr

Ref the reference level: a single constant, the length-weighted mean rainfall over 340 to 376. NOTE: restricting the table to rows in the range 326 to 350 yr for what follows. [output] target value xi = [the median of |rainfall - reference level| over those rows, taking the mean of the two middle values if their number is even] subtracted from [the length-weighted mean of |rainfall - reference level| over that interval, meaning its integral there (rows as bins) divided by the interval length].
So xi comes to 0.0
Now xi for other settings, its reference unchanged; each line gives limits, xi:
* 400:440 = 0.5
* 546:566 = -0.1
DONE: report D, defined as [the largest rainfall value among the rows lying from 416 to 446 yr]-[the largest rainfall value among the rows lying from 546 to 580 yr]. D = -1.2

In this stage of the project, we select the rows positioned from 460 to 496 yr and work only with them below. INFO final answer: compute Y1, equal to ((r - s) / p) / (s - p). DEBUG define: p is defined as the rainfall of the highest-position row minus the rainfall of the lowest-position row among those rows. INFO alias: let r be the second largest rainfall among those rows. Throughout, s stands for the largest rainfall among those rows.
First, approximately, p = 0.1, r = 22.5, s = 22.6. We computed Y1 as -0.044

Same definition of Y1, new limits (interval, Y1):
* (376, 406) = 0.029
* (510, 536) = 0.011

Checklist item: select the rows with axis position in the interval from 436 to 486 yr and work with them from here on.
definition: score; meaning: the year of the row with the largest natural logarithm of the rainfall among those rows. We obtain 443.0 yr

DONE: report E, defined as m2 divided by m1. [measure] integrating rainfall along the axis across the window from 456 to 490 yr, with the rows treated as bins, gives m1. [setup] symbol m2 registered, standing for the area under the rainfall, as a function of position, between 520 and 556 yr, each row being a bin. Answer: 1.02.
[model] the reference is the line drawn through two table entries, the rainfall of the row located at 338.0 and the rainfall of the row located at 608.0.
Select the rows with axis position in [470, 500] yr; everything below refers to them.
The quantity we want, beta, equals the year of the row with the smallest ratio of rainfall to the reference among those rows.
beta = 483.0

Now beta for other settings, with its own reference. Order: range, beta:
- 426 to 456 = 428.0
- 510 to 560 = 543.0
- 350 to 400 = 393.0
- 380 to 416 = 393.0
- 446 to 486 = 468.0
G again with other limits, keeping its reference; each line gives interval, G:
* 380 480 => 463.0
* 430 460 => 458.0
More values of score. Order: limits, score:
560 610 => 573.0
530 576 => 573.0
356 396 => 358.0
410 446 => 443.0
